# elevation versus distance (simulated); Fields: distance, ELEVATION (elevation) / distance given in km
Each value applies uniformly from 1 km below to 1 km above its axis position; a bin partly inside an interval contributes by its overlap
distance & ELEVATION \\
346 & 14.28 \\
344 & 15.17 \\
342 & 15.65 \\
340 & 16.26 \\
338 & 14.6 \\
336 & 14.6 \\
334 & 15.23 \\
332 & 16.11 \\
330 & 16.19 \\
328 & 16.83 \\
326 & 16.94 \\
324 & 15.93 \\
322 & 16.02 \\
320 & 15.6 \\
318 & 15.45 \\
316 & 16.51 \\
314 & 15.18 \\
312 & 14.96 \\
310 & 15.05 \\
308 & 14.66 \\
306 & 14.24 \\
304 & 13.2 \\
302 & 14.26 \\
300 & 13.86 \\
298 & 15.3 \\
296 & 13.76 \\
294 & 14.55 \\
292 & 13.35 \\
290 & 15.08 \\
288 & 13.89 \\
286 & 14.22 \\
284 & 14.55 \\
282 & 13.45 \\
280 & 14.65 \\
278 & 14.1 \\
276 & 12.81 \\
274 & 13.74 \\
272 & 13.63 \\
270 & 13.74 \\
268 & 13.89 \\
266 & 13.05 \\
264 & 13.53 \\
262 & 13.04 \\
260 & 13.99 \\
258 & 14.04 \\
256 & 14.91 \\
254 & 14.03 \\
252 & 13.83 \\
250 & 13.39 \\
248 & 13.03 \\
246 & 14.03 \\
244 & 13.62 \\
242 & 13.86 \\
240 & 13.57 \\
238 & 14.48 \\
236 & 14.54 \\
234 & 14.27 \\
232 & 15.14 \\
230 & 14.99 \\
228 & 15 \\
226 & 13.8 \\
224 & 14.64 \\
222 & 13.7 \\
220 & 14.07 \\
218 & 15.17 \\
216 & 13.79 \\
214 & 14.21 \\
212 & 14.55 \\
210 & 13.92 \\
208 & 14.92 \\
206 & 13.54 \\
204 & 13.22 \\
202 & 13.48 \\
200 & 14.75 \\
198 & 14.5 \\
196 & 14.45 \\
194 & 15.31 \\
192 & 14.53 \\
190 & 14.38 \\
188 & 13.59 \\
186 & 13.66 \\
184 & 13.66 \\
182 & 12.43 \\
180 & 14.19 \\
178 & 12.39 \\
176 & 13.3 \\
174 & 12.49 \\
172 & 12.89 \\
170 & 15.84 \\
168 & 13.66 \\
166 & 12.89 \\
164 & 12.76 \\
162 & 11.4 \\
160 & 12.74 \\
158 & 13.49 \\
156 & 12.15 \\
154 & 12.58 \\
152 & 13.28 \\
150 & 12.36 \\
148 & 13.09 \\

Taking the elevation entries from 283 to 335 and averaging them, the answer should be 15.0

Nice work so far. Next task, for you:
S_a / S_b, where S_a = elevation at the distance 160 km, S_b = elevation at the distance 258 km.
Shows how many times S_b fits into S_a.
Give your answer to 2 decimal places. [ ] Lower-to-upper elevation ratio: 0.91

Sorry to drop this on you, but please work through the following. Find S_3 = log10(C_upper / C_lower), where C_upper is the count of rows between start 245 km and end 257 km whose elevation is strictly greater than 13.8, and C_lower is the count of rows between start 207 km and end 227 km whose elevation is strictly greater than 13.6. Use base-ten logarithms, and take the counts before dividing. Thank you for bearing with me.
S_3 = -0.40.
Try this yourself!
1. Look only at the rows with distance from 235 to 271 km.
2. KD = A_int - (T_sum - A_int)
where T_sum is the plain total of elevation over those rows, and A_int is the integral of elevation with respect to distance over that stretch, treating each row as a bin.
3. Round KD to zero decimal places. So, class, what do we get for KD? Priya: 746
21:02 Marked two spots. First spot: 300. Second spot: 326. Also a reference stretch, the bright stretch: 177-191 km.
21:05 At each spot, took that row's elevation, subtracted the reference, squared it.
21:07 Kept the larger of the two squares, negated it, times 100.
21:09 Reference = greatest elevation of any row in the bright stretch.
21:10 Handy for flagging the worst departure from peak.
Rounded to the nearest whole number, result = -655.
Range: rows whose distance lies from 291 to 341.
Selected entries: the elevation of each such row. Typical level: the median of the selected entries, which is 15.2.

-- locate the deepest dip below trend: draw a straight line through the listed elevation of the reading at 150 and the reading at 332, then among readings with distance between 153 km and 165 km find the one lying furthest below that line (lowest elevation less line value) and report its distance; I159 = 162 km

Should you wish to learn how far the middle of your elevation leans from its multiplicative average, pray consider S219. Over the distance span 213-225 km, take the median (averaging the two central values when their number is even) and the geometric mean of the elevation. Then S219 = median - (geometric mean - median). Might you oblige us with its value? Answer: 14.0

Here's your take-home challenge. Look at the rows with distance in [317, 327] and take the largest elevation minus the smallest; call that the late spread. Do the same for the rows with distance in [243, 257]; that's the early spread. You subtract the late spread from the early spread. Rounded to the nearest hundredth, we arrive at 0.39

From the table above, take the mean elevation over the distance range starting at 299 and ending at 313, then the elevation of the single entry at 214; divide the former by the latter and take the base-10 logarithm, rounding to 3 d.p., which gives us 0.003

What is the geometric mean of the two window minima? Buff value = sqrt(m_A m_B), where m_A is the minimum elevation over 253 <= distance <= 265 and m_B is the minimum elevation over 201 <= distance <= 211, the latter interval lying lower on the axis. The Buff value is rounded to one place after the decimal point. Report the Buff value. 13.1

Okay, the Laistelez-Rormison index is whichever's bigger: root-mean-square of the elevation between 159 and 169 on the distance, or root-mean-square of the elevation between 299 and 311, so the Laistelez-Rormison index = 14.2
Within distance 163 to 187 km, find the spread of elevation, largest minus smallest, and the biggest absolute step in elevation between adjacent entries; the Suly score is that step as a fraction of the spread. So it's 0.86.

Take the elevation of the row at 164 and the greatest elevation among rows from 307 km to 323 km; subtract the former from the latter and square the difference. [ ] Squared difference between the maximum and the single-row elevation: 14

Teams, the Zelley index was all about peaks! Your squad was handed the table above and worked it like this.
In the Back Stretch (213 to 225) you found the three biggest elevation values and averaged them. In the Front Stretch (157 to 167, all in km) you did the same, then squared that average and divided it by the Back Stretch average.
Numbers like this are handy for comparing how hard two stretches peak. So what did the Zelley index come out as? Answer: 12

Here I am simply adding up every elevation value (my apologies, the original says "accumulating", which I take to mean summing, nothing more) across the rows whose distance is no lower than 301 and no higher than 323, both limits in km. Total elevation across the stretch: 165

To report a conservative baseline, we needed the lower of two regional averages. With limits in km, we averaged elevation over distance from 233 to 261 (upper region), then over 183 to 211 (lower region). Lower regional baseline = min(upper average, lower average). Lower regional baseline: 14.0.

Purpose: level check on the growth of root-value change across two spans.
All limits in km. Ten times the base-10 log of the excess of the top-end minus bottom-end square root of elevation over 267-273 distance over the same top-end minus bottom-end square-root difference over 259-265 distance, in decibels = -15.7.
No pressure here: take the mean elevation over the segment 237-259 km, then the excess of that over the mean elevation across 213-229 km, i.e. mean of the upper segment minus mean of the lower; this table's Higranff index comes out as -0.41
